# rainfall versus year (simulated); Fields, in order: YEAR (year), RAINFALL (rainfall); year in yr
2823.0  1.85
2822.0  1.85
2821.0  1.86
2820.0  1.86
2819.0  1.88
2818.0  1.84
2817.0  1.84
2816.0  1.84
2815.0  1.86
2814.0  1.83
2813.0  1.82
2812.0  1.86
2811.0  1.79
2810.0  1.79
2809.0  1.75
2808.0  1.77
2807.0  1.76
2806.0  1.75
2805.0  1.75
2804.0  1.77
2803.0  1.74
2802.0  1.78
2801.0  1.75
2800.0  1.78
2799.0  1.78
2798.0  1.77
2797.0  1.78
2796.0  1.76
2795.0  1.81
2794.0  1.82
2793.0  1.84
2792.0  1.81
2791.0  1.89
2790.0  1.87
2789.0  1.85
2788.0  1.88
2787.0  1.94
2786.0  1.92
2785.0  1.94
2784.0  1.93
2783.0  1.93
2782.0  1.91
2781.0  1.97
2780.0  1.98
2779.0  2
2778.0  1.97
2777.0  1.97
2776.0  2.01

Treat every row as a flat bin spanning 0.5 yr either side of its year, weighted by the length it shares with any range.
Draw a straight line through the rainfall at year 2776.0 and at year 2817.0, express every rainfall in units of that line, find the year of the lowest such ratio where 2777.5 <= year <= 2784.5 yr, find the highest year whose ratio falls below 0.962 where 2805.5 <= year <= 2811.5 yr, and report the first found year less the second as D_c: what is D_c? -29 yr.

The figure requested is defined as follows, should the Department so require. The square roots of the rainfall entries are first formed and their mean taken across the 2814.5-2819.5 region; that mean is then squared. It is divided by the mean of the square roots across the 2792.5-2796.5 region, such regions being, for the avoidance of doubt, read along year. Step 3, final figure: 1.38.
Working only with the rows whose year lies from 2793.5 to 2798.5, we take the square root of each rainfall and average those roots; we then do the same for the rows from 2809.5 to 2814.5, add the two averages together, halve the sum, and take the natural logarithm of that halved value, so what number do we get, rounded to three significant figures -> 0.295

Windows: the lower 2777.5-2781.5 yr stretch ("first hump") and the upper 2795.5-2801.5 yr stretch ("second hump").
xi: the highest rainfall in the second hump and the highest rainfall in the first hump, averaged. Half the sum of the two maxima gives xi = 1.89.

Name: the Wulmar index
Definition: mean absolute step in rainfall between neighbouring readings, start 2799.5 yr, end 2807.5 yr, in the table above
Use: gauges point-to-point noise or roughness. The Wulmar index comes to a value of 0.023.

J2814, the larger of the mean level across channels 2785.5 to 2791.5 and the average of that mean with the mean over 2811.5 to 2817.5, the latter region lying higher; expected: 1.89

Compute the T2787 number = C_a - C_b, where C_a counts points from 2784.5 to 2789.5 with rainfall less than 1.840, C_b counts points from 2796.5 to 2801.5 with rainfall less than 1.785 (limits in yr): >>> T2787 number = -5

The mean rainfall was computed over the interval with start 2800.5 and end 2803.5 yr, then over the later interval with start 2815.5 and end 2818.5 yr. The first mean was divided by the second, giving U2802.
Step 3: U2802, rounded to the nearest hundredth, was 0.95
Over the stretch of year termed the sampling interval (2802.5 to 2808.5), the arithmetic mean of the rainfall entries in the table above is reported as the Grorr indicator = 1.76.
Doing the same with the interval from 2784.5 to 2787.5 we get 1.93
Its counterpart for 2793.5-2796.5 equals 1.80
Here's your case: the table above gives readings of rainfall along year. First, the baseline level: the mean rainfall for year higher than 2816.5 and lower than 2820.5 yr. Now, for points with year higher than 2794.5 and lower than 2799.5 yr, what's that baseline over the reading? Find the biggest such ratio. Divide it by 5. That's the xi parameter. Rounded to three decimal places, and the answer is 0.211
